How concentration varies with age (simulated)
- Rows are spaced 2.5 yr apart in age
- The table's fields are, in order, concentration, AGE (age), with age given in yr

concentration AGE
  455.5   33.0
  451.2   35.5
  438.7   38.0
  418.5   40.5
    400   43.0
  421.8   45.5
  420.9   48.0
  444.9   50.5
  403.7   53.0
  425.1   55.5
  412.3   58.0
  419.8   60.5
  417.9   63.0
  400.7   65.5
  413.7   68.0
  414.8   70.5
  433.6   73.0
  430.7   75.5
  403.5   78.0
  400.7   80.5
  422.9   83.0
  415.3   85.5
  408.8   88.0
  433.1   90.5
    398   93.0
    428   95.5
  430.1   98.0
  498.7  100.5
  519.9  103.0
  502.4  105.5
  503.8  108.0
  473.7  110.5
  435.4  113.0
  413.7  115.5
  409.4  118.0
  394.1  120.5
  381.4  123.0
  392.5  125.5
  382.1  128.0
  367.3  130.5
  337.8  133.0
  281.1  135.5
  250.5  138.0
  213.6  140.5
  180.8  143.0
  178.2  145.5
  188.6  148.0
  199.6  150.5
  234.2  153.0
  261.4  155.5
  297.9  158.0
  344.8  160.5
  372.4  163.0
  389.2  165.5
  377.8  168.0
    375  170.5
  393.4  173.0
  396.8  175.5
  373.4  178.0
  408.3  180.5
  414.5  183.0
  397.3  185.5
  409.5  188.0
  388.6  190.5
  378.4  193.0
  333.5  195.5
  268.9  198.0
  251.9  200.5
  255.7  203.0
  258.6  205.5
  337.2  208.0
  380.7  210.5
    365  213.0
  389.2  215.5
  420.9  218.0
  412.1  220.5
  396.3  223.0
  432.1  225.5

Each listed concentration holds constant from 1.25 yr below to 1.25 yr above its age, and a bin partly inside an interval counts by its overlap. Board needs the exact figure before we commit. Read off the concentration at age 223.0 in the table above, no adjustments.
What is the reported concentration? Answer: 396.3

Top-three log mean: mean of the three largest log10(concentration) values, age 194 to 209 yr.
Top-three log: 2.49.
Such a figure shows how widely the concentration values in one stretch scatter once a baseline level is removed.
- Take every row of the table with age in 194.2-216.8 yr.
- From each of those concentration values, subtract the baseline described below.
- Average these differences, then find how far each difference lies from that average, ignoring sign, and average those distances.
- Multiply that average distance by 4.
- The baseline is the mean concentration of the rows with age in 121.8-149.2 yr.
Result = 202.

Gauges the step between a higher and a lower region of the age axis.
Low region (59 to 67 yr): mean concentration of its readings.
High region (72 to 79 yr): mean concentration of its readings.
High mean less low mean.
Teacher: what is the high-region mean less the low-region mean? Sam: 10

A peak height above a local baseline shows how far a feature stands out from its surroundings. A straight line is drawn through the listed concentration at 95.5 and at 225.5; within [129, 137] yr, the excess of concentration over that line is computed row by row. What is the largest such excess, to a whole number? -62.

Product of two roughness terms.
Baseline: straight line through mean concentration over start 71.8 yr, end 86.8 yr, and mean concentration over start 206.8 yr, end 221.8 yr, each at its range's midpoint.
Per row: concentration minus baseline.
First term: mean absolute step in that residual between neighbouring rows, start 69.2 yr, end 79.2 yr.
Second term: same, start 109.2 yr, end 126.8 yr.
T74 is 271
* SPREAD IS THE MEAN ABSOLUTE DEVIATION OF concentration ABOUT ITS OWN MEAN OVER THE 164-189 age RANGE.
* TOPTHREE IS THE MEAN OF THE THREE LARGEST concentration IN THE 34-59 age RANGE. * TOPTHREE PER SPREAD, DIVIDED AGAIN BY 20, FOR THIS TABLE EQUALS 1.9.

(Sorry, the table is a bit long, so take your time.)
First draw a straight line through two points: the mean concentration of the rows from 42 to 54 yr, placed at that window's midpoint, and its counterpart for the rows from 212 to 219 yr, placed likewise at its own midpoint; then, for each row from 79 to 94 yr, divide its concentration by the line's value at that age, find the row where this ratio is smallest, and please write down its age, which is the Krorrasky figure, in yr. 93.0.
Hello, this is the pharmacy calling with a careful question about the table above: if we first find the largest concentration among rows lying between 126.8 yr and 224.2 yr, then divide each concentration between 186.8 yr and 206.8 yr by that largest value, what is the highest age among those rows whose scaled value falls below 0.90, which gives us 205.5 yr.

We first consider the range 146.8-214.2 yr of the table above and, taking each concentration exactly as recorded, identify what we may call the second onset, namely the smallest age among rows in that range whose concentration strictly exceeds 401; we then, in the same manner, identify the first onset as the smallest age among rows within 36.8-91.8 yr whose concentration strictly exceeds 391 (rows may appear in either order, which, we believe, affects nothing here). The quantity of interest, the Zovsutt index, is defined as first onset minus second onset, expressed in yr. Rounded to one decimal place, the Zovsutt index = -142.5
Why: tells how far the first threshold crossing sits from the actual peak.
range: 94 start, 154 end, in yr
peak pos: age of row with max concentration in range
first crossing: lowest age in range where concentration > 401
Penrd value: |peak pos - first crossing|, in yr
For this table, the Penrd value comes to 7.5 yr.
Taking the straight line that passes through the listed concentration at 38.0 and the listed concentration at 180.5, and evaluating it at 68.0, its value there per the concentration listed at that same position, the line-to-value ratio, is 1.04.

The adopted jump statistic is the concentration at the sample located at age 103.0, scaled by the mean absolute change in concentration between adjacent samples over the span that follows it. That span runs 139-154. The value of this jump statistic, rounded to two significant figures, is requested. 28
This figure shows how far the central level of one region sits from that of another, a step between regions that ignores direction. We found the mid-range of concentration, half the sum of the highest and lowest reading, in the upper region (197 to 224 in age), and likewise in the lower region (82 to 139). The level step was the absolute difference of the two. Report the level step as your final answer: 49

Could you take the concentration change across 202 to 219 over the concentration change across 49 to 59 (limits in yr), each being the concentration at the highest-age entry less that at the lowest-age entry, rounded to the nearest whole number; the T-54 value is -5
